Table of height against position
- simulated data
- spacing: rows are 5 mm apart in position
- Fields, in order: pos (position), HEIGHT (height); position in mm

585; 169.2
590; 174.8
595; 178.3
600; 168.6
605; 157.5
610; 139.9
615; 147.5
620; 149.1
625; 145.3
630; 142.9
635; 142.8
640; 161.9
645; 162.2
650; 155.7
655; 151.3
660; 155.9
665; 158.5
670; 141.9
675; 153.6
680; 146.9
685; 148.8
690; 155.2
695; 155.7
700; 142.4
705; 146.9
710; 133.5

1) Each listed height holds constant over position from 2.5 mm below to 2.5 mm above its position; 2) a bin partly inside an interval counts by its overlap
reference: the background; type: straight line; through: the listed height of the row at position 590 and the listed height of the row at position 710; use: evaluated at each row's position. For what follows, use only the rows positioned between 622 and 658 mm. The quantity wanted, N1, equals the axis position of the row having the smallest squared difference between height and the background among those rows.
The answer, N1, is 655 mm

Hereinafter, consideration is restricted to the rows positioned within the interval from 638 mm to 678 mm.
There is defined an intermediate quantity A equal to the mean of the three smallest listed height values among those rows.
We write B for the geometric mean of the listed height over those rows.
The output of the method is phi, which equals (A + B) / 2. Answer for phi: 152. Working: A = 148.9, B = 155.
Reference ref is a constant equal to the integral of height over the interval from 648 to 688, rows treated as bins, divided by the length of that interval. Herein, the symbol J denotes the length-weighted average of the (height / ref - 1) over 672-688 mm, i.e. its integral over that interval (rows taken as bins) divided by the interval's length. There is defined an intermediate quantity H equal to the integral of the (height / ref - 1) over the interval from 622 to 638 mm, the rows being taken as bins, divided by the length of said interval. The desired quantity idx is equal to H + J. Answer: -0.06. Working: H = -0.047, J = -0.012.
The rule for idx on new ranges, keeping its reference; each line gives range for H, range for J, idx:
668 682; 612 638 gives -0.06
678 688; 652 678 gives -0.02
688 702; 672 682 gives -0.01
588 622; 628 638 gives 0.00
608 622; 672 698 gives -0.04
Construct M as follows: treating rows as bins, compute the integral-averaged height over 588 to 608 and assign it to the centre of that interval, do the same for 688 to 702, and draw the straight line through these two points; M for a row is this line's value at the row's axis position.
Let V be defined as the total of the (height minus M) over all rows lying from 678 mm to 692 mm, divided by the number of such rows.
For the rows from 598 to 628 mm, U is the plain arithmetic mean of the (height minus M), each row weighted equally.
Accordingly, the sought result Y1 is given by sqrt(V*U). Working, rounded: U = -15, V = -2.8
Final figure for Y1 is 6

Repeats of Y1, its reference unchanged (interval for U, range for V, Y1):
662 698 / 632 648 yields 4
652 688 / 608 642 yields 9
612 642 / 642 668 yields 5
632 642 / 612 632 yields 13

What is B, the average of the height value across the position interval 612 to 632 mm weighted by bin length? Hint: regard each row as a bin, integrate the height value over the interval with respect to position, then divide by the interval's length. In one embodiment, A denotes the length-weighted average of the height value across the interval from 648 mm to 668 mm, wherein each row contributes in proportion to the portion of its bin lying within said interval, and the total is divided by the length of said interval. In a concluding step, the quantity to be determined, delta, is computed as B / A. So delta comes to 0.94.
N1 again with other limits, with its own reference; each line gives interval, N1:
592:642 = 600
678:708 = 680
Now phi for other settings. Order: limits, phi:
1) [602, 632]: 145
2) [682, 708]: 148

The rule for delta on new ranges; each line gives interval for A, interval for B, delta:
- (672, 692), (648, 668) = 1.03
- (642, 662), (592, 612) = 1.04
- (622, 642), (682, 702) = 1.02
